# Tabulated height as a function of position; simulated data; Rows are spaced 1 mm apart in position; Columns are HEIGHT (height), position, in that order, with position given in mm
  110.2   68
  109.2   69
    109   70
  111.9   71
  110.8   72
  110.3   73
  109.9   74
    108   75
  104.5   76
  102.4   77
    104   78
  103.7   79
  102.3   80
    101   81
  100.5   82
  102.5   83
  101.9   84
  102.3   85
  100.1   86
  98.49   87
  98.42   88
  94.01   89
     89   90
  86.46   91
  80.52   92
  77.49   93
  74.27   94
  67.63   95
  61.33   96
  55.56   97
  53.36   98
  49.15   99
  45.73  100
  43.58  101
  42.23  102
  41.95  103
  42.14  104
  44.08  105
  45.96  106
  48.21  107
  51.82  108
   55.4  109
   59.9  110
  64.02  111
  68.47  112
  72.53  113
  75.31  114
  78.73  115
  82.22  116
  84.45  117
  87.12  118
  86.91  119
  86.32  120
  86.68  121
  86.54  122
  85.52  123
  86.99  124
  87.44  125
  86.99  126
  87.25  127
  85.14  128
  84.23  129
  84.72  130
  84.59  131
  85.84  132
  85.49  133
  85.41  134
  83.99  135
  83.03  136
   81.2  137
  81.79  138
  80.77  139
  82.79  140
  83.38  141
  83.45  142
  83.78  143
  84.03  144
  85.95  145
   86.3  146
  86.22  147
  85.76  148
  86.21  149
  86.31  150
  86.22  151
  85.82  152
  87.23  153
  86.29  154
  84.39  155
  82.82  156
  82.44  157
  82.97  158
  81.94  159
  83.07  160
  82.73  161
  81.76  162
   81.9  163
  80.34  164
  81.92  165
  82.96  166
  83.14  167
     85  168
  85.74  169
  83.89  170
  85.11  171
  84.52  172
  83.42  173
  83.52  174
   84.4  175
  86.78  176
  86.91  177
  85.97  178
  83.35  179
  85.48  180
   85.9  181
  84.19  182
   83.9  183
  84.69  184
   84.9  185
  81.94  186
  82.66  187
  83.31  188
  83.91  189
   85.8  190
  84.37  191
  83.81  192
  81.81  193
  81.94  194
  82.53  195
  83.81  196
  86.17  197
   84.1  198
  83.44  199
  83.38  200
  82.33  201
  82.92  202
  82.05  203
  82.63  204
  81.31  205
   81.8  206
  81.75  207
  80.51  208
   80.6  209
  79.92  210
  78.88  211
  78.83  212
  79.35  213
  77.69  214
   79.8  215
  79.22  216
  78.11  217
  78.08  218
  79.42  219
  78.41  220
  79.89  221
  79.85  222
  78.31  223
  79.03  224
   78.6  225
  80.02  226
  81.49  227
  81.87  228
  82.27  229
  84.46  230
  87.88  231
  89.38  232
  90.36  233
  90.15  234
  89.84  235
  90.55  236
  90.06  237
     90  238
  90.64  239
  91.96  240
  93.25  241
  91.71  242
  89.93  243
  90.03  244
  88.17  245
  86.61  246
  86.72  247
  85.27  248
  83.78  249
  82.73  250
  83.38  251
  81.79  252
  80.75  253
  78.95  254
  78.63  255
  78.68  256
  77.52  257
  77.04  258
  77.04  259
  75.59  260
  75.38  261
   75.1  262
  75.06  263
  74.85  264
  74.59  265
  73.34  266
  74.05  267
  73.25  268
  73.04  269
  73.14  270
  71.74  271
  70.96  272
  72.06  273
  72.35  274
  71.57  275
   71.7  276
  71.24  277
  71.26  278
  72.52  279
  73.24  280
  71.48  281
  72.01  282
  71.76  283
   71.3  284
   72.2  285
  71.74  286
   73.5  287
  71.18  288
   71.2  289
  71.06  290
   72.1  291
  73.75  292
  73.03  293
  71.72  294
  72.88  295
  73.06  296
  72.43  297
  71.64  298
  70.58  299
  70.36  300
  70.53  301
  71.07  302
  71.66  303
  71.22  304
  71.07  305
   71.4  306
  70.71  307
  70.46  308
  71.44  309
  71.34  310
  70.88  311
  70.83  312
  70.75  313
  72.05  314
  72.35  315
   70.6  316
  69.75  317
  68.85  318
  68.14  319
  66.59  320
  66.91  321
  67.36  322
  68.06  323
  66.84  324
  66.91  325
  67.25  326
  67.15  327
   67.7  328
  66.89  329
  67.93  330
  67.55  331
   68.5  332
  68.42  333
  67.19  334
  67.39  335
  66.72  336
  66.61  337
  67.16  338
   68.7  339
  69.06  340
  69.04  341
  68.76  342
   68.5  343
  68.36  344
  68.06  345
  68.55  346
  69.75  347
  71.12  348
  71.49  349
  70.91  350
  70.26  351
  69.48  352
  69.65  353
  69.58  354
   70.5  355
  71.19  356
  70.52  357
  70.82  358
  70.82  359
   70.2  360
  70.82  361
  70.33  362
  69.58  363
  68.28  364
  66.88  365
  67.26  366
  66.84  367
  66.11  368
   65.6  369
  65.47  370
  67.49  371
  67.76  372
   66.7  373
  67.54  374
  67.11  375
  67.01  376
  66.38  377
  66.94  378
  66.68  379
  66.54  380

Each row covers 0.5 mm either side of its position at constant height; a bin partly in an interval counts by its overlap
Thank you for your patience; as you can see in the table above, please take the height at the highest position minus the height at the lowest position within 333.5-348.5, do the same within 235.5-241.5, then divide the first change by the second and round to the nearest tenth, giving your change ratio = 1.5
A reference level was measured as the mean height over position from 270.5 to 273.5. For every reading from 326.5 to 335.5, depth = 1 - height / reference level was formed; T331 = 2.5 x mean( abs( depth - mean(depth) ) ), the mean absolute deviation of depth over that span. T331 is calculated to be 0.02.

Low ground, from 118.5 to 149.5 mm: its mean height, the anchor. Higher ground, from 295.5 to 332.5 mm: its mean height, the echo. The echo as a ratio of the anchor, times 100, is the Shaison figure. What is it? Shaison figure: 82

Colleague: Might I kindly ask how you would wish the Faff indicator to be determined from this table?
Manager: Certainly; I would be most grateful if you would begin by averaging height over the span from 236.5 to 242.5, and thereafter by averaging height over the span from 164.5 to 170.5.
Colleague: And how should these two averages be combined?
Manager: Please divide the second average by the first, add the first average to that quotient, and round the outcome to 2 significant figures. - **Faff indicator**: 92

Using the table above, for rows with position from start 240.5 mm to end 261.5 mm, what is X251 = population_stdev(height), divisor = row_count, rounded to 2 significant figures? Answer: 5.4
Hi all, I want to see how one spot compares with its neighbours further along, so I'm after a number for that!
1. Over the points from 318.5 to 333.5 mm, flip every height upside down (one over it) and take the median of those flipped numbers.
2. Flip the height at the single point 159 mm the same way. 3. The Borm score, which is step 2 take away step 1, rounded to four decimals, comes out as -0.0026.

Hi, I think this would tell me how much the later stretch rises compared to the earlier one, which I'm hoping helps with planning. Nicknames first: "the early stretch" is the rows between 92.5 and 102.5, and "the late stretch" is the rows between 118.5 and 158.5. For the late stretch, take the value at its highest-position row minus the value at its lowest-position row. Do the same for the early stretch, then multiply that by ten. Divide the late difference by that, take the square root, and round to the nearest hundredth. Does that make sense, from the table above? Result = 0.11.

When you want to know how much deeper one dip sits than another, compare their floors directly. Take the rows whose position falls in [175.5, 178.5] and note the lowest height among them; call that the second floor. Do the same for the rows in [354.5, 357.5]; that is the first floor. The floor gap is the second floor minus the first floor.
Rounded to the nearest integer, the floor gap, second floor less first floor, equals 15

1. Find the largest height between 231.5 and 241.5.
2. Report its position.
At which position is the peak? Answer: 241 mm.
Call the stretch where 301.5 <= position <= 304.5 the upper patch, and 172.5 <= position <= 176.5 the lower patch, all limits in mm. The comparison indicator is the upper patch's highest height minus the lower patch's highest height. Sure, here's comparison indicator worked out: -15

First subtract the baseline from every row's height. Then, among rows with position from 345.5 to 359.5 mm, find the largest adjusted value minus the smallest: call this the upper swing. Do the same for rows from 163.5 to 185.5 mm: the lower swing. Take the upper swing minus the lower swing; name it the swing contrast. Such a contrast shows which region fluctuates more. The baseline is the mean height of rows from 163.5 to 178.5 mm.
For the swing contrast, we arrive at -3.6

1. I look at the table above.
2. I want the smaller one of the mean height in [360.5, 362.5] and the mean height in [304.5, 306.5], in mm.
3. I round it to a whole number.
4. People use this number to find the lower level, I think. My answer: 71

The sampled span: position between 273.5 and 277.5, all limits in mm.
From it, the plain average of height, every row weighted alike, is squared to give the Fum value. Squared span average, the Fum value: 5143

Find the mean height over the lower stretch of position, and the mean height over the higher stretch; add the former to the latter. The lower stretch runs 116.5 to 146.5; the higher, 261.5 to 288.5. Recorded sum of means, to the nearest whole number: 158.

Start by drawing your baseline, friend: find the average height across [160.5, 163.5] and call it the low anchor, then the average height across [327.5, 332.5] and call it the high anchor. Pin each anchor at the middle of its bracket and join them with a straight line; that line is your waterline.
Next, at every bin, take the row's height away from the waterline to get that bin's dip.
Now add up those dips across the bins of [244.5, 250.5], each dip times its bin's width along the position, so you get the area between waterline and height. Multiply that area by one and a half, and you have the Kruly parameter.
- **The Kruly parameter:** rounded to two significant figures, -97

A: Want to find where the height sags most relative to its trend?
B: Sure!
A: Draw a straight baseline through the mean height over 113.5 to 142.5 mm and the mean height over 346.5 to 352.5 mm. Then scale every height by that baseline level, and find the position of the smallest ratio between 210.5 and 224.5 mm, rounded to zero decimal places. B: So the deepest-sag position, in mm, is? 214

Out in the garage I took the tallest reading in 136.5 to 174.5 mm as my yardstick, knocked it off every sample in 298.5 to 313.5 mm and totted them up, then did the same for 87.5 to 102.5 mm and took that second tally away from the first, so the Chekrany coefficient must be 46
